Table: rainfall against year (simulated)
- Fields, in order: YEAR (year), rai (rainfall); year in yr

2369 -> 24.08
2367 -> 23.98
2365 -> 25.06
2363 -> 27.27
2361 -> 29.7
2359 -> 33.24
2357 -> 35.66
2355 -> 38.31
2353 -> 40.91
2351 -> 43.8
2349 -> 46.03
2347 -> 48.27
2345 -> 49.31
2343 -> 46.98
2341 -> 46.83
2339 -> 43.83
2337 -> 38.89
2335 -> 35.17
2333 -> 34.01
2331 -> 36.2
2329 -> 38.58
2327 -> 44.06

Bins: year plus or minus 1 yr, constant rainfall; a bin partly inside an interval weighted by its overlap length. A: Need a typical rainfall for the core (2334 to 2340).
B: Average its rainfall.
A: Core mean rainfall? 39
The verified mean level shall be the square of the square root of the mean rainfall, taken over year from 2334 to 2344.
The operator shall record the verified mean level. 42.3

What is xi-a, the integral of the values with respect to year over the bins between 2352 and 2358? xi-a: 230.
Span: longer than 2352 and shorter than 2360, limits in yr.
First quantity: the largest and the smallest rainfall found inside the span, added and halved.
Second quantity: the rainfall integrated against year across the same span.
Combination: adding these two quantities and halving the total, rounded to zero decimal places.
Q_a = 167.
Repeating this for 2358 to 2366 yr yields 130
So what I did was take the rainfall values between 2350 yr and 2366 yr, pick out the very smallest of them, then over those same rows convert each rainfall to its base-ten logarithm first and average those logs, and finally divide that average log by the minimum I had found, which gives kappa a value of 0.061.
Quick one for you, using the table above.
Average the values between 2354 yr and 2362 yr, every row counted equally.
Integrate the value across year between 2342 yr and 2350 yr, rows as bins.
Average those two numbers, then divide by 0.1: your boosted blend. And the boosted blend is 2077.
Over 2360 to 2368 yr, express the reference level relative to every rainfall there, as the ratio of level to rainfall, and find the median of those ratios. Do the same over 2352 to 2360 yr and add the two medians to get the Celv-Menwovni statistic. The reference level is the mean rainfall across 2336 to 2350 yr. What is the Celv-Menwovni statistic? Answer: 2.99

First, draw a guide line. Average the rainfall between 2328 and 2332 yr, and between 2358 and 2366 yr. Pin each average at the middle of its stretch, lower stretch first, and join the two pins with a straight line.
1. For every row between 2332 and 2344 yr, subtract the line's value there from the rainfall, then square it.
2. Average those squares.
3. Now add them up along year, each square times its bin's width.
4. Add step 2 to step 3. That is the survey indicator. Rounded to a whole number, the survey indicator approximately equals 913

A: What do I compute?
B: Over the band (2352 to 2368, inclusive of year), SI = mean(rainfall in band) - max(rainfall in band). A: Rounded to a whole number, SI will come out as -9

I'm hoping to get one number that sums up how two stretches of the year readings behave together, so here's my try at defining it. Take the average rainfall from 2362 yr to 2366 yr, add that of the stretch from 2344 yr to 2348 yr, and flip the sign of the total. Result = -75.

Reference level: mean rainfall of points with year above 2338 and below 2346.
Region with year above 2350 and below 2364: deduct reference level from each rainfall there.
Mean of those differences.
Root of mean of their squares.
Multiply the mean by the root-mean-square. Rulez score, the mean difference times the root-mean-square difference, -139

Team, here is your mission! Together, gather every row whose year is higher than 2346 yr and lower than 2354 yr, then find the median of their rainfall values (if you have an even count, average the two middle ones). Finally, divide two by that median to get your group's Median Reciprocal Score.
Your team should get 0.045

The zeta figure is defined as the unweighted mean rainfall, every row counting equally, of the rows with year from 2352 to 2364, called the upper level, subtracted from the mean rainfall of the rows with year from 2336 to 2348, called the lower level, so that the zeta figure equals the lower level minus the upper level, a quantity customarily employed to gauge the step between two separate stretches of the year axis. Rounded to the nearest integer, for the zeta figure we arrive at 12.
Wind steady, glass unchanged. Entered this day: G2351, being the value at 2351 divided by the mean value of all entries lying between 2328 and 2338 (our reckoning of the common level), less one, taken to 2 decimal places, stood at 0.20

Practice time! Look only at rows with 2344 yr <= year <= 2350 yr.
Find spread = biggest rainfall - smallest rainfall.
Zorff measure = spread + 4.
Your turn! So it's 7.3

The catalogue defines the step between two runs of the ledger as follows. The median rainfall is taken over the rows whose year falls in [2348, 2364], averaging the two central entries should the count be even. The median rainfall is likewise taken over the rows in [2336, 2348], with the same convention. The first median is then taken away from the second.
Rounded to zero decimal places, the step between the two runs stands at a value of 10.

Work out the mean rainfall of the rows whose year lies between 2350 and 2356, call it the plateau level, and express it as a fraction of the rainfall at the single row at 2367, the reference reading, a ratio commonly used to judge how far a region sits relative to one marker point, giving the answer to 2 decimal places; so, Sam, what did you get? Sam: 1.71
